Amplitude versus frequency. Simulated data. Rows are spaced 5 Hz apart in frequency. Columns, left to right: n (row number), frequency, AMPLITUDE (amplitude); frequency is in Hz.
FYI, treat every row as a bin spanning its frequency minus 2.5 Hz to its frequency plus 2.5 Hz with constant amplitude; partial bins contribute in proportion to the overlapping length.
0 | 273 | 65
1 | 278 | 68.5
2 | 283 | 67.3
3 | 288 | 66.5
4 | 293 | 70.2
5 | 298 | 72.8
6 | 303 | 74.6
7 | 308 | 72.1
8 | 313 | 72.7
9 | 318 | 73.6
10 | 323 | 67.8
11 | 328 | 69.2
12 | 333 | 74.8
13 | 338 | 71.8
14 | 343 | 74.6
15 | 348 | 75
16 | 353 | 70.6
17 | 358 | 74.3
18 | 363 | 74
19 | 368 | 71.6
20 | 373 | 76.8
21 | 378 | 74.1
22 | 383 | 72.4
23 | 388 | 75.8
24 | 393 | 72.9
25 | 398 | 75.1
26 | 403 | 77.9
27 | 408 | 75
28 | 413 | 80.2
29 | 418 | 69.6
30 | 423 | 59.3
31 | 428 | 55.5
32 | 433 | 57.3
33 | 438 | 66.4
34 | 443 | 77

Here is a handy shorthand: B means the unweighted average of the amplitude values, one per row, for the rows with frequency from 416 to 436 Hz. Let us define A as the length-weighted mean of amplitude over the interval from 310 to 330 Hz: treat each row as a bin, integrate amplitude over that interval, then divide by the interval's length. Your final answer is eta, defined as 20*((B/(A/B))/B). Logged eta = 17.0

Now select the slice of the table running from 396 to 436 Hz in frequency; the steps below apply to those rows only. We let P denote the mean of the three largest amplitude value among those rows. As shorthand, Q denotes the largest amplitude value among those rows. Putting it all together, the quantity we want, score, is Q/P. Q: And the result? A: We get 1.03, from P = 77.7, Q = 80.2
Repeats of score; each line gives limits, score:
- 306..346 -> 1.01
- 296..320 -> 1.01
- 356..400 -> 1.01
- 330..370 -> 1.00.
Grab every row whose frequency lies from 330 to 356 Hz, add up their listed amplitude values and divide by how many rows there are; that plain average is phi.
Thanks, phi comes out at 73.4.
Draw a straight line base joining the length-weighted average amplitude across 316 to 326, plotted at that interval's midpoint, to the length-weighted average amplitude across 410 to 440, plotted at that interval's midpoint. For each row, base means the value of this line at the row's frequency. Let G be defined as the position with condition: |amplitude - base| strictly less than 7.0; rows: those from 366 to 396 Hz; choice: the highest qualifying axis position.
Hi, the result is 393 Hz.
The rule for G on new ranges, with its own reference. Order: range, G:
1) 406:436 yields 423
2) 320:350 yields 348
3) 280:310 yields 308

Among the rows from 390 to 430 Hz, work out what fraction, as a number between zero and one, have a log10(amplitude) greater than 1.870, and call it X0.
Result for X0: 0.50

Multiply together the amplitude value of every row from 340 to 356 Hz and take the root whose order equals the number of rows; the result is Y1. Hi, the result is 73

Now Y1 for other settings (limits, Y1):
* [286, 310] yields 71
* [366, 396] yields 74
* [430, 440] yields 62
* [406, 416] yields 78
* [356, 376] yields 74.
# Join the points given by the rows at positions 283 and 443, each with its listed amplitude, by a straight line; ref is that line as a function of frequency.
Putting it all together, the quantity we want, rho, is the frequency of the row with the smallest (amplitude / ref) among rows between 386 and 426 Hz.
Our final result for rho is 423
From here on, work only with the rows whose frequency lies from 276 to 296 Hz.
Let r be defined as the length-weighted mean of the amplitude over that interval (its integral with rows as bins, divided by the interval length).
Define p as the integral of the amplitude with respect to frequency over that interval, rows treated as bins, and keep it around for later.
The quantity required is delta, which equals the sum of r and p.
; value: 1433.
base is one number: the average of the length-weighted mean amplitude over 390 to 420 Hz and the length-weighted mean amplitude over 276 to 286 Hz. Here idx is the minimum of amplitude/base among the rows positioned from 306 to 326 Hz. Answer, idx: 0.948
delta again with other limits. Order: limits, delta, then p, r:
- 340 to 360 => 1545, 1471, 74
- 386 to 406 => 1584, 1508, 75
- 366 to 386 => 1550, 1477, 74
